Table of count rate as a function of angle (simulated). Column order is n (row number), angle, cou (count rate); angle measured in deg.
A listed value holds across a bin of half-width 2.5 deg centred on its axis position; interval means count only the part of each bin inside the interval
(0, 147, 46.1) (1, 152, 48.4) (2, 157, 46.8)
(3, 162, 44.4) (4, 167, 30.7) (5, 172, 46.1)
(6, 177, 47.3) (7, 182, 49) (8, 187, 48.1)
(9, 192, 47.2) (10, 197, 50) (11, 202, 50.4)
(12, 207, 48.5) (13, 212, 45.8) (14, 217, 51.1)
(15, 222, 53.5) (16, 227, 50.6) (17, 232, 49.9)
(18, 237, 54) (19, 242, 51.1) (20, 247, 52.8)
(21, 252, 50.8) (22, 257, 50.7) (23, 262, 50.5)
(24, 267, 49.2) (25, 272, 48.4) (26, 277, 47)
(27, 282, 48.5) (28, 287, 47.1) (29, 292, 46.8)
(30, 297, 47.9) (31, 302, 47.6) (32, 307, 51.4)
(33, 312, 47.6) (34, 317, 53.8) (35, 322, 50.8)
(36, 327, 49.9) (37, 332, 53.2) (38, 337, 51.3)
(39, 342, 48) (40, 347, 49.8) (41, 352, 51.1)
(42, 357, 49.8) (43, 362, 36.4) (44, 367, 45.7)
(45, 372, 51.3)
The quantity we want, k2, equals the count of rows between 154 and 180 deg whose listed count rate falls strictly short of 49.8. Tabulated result 5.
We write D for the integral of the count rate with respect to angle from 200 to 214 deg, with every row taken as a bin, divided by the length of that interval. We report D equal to 48.2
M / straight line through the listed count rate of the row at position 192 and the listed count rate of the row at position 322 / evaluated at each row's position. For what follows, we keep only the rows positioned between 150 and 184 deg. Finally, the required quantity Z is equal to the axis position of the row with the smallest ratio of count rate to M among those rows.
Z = 167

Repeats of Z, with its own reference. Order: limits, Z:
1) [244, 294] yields 292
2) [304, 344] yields 342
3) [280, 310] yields 292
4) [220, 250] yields 232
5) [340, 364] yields 362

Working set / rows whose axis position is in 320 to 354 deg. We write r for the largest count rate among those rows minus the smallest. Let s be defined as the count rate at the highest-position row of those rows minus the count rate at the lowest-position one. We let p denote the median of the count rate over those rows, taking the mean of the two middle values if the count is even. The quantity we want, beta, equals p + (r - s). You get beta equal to 55.7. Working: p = 50.8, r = 5.2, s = 0.3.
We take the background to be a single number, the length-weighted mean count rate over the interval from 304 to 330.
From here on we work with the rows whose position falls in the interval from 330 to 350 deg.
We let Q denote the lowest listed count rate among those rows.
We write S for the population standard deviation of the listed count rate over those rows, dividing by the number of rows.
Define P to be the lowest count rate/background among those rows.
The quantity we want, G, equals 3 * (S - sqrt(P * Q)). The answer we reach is -14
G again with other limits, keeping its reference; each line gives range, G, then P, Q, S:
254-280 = -16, 0.927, 47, 1.4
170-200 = -16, 0.909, 46.1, 1.3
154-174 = 7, 0.606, 30.7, 6.6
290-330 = -13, 0.923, 46.8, 2.3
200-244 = -12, 0.904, 45.8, 2.3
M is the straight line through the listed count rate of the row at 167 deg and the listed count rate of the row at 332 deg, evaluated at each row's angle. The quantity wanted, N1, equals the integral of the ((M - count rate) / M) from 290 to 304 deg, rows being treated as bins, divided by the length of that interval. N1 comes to 0.02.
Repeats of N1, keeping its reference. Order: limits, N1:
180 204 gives -0.43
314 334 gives 0.01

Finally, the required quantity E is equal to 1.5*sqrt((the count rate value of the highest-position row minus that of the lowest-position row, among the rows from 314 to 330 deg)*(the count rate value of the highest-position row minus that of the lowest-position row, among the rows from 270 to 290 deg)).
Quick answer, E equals 3.4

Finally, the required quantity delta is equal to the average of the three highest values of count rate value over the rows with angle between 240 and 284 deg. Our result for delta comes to 51.6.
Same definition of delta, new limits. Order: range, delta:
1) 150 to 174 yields 47.1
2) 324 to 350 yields 51.5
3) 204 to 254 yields 53.4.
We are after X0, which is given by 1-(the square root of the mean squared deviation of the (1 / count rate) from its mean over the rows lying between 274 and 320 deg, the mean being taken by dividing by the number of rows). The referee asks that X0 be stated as 0.9991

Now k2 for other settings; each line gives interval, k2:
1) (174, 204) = 4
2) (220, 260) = 0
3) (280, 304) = 5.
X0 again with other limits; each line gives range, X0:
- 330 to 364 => 0.9973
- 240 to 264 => 0.9997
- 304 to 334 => 0.9992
